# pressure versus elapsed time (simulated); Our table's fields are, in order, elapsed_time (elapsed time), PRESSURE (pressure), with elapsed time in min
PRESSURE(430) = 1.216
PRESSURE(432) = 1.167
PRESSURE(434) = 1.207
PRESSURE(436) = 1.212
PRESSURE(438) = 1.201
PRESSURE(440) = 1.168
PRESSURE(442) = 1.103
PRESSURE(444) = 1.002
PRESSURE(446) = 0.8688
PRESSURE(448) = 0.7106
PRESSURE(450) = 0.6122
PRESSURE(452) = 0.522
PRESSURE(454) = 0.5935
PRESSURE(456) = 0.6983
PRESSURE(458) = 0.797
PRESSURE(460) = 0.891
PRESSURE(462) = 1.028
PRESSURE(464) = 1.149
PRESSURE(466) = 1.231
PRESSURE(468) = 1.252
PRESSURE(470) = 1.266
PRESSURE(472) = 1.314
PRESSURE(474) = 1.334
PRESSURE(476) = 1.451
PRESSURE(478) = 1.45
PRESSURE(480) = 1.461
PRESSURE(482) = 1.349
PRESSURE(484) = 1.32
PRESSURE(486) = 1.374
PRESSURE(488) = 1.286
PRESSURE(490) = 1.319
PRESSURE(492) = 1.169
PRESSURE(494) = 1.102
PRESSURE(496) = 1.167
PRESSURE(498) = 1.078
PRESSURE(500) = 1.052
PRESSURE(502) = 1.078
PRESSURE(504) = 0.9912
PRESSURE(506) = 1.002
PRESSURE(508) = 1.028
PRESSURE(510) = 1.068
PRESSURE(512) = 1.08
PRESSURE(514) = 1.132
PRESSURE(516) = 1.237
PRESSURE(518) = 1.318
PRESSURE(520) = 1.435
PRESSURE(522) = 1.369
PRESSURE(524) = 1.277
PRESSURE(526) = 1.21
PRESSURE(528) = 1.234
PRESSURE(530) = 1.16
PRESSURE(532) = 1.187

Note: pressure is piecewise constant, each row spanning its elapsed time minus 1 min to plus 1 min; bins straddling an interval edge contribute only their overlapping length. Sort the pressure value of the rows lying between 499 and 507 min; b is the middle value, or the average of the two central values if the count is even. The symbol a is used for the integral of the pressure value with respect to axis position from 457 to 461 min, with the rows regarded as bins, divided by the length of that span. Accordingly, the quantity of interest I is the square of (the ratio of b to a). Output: 1.5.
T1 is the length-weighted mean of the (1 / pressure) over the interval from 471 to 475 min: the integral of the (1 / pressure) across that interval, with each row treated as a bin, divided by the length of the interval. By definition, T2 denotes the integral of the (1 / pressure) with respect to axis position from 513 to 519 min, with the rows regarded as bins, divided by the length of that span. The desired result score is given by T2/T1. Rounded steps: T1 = 0.76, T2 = 0.82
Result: 1.08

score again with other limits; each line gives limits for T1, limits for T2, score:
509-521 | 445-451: 1.67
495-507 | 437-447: 1.00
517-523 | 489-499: 1.18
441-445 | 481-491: 0.79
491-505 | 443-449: 1.29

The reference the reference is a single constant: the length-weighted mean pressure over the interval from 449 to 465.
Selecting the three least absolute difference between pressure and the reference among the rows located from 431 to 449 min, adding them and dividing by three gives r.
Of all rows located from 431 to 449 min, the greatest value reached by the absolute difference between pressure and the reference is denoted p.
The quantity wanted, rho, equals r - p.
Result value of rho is -0.30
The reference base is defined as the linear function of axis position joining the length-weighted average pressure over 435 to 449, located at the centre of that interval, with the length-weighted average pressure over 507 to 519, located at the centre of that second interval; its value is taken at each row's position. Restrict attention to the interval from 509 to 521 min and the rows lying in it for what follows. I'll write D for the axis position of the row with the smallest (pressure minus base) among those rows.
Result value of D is 510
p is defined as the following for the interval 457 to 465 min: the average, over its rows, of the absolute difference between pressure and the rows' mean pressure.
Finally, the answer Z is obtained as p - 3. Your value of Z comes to -2.878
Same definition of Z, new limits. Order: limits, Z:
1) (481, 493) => -2.950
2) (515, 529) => -2.934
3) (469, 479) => -2.930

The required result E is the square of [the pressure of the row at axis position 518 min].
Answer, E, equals 1.7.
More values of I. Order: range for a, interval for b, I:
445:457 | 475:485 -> 4.7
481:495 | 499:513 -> 0.7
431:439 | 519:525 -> 1.3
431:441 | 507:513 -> 0.8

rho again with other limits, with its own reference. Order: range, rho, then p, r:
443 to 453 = -0.15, 0.26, 0.11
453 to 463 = -0.17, 0.24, 0.07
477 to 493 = -0.20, 0.67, 0.47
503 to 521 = -0.43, 0.65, 0.22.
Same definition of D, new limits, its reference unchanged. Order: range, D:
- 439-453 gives 452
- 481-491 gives 488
